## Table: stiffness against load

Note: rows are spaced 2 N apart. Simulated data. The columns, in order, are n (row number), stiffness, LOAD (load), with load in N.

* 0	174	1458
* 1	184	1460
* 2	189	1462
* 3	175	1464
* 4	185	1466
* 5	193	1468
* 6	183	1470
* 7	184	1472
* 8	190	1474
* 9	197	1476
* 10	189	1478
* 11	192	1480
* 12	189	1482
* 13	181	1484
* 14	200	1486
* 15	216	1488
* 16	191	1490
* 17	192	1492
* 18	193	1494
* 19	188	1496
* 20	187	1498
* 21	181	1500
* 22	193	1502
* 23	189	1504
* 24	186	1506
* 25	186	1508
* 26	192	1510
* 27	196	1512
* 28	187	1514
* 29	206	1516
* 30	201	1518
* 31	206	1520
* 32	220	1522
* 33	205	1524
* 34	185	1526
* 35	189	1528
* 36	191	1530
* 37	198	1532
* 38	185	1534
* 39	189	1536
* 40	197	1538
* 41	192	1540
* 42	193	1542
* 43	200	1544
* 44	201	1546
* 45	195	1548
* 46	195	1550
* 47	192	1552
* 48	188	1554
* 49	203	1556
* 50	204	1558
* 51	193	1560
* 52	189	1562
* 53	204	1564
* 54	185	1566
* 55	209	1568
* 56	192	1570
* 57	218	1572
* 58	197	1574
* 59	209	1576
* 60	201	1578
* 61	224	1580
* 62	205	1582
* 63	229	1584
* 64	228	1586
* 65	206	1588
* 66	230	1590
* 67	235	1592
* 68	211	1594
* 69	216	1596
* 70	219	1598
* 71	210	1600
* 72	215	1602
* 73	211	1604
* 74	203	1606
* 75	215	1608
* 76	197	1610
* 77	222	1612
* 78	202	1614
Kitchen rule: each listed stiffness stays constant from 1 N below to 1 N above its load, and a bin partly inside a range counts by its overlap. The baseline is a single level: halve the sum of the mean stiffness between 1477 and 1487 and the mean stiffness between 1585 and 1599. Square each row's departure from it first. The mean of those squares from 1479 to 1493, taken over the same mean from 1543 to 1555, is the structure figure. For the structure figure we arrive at 1.8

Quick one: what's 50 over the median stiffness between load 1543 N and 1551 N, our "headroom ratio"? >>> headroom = 0.253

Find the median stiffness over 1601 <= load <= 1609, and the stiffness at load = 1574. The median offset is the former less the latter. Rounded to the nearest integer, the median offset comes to 16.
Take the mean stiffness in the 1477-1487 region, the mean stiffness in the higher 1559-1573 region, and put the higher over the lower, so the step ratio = 1.04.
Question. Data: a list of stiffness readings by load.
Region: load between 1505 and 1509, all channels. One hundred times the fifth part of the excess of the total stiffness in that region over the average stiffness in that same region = 3720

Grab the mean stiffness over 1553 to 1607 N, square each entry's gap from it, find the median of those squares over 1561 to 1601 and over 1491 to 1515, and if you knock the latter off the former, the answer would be -310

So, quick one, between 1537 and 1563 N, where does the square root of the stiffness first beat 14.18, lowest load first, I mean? 1556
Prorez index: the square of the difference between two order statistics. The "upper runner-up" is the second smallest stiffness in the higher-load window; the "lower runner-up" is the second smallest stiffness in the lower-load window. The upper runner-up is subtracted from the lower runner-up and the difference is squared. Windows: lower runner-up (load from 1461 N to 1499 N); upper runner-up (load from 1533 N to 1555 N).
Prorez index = 49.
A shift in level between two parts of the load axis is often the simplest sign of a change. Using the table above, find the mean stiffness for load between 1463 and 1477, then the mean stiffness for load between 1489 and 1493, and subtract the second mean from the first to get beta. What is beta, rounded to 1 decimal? -4.8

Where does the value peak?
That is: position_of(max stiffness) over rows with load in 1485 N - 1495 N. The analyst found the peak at 1488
